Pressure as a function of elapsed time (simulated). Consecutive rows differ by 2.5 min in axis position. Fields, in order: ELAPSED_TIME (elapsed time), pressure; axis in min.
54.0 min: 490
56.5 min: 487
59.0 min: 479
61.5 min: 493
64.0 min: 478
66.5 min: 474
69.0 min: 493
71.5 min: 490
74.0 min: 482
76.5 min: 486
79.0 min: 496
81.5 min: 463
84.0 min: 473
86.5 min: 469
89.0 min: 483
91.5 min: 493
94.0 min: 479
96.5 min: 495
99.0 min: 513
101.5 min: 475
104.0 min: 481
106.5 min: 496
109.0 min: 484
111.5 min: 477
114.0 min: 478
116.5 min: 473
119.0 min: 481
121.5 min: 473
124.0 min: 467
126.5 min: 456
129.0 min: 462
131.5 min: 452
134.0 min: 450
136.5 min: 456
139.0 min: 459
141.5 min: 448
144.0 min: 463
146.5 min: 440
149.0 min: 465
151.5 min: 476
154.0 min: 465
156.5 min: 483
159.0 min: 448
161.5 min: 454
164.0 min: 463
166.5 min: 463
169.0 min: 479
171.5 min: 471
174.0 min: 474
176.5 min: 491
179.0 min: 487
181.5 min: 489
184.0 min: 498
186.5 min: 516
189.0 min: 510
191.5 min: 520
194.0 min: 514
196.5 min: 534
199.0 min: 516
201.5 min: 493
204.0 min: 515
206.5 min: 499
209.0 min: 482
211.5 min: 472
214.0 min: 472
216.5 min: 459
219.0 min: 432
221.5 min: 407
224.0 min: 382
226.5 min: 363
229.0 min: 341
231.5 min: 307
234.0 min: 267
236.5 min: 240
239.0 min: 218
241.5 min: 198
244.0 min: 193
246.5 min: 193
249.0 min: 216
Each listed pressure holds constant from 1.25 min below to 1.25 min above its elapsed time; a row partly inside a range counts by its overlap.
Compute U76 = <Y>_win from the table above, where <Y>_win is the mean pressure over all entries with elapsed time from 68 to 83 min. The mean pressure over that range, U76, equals 485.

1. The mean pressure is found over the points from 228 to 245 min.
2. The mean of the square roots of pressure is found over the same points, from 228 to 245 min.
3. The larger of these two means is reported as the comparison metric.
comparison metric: 252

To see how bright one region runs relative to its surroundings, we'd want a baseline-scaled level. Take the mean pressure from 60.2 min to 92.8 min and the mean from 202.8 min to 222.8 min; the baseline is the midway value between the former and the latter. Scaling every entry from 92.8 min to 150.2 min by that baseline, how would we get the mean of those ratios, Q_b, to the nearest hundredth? 0.99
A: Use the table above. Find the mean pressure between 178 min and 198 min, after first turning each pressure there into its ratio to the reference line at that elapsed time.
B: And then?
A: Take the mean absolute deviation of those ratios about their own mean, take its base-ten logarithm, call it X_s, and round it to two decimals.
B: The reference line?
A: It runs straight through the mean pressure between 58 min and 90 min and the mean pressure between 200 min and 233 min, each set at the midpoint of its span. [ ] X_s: -1.48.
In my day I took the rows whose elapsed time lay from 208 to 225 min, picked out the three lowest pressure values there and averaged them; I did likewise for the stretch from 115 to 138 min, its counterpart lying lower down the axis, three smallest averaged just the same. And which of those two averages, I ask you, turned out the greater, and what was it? 453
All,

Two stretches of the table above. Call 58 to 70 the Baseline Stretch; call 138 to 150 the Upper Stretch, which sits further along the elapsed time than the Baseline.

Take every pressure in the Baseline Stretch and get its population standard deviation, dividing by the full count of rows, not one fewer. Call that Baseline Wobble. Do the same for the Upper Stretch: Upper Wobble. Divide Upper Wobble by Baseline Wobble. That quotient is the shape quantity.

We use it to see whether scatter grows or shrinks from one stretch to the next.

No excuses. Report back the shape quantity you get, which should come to 1.19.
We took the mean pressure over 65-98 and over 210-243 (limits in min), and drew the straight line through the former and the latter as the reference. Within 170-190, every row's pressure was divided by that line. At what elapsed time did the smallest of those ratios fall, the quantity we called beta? 171.5 min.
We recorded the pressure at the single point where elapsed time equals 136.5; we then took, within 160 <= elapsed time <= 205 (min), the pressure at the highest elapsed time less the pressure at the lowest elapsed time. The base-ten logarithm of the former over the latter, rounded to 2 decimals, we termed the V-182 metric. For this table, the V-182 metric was 0.87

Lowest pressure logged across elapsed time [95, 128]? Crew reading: 456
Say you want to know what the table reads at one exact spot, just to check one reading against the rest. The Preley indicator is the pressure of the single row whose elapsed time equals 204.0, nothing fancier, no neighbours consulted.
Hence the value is 515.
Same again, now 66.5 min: 474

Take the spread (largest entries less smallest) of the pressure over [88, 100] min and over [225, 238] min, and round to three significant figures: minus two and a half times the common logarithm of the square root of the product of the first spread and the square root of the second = -3.22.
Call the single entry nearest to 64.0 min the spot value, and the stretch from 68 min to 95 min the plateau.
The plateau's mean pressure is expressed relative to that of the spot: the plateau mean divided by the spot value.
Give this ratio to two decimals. 1.01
